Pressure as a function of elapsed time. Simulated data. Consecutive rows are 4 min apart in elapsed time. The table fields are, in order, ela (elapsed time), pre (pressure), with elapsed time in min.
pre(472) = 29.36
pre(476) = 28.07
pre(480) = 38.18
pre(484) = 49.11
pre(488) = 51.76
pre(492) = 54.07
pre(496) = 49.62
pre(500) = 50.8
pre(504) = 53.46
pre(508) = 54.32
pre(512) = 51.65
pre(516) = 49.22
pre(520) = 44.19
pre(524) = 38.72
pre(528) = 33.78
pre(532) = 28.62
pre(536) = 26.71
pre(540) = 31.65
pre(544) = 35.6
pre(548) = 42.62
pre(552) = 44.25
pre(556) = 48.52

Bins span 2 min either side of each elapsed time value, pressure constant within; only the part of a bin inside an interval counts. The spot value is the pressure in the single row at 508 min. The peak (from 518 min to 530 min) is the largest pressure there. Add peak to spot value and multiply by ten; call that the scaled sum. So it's 985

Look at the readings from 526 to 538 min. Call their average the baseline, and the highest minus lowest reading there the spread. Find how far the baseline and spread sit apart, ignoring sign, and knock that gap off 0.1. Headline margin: -23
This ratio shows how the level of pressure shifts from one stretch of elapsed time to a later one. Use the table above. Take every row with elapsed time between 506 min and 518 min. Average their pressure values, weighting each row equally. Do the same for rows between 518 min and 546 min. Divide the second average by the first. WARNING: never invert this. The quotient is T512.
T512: 0.66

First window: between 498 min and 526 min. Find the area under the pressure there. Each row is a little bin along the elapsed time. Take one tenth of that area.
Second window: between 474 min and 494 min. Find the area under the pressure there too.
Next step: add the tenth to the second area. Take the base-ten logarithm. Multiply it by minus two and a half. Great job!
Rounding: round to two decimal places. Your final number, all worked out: -7.52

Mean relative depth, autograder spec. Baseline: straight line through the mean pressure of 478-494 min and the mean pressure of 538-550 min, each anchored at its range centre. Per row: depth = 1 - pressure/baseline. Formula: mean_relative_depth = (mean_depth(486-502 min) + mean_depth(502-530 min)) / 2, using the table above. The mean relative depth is -0.10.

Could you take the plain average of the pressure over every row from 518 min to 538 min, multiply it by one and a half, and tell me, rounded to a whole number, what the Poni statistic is 52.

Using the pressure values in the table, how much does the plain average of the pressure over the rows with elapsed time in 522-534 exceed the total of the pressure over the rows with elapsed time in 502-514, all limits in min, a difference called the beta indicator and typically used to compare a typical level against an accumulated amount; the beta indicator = -126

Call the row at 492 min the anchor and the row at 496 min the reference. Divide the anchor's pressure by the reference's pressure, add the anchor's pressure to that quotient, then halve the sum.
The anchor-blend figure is 28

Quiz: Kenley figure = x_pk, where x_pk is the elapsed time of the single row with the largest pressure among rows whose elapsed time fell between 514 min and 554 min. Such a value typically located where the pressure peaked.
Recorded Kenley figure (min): 516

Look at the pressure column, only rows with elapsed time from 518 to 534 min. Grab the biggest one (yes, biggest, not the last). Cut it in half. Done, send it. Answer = 22.1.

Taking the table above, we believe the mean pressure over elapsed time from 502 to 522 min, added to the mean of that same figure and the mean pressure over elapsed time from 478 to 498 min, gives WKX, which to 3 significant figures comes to 100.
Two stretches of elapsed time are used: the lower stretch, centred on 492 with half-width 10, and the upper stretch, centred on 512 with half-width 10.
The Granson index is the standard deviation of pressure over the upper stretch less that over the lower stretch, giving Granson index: 2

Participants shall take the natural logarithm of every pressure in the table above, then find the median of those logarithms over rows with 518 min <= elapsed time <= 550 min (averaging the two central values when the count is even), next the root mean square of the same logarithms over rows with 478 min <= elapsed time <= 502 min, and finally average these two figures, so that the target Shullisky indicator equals 3.72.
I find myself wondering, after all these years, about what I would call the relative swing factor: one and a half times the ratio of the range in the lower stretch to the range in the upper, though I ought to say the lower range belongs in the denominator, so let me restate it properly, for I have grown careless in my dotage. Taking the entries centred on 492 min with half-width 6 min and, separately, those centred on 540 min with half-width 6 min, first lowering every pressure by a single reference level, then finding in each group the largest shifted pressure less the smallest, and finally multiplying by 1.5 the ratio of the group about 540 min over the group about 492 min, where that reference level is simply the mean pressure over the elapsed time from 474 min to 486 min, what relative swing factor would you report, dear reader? 3.0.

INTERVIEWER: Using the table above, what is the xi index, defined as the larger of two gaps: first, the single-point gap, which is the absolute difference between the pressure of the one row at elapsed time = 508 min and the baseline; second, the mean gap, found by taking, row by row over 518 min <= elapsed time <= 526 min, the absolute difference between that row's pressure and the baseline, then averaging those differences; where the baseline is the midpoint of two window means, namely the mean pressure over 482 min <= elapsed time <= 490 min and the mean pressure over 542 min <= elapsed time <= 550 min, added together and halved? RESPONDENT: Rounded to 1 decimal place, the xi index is 9.5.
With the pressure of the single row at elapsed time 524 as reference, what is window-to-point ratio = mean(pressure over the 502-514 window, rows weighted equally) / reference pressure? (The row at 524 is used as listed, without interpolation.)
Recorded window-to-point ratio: 1.4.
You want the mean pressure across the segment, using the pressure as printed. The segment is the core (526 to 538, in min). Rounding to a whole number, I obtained 30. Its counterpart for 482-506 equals 51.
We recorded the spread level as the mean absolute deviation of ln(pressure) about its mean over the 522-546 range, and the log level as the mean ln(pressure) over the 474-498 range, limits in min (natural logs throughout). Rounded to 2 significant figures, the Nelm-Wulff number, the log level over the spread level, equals 35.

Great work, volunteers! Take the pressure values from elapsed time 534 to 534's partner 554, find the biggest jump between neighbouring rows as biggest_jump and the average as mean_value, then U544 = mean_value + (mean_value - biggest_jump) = 65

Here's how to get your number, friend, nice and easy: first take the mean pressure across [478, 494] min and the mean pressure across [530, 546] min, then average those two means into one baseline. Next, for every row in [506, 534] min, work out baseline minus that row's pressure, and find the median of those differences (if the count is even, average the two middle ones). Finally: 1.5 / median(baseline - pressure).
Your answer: -0.32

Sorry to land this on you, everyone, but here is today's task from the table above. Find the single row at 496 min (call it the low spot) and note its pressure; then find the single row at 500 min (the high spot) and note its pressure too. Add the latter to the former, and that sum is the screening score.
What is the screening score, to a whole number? 100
